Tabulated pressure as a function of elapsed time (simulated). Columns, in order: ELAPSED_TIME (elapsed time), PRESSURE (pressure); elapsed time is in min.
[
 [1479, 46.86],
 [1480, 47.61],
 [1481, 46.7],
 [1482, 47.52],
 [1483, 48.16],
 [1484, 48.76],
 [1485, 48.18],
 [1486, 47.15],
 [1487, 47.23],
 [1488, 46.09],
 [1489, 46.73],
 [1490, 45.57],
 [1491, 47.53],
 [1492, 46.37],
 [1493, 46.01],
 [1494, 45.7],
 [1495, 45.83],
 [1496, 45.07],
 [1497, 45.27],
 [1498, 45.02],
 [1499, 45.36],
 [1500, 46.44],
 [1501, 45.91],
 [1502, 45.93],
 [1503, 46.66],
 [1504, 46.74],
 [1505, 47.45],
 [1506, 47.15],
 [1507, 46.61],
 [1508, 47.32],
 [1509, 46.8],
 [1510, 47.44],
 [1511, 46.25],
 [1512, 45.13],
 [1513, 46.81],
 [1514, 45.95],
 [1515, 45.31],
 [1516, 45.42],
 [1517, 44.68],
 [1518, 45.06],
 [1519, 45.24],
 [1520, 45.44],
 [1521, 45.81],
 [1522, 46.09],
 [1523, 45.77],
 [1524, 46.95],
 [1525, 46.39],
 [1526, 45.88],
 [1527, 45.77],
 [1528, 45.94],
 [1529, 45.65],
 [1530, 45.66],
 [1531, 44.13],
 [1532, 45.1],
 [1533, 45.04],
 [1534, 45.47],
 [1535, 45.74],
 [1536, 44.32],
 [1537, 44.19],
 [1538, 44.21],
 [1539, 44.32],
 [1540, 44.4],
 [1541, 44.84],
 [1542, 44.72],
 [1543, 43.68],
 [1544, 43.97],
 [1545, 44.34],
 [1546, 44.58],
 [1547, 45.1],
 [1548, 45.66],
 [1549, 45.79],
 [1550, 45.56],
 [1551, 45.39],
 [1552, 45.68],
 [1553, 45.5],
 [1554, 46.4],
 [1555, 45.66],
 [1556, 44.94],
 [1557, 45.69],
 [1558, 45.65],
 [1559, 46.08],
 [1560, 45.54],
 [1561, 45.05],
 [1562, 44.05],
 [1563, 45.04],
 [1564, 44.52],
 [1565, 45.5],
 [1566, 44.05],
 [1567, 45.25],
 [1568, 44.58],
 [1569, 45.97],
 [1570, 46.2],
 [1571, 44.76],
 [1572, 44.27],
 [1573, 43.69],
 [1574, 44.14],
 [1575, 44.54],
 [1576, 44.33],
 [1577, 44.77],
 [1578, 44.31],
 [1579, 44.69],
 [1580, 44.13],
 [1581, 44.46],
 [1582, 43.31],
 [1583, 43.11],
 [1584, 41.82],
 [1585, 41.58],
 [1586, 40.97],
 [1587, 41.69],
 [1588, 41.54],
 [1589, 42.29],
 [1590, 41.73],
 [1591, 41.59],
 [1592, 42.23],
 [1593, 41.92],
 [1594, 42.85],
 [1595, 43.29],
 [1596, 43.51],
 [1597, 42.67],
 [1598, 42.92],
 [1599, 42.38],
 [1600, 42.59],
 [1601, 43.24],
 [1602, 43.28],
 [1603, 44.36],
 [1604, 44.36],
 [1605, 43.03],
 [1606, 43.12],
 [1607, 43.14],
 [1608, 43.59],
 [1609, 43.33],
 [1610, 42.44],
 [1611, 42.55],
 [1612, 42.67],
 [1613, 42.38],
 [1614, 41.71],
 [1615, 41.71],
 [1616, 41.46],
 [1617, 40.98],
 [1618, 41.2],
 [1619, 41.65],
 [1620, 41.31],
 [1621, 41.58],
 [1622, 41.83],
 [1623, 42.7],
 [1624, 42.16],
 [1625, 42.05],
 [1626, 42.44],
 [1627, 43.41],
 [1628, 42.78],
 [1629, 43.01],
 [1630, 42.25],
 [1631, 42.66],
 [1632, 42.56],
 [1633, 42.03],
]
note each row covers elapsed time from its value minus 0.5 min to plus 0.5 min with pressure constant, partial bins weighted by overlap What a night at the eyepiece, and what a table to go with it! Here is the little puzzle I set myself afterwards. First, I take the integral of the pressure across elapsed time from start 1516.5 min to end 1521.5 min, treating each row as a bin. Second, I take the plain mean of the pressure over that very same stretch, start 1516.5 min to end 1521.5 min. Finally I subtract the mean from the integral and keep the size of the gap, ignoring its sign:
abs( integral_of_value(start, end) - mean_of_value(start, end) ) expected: 181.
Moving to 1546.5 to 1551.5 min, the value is 182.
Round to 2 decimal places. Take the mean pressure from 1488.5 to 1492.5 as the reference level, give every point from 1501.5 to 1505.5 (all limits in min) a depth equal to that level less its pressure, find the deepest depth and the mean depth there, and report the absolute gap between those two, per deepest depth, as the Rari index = 1.23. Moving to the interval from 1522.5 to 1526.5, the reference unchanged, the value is 0.61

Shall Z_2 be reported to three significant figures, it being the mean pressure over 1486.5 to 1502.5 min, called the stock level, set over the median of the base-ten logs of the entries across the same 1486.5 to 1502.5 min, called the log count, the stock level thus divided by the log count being 27.7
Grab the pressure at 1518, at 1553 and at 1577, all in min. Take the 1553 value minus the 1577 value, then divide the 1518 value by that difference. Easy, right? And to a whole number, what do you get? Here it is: 62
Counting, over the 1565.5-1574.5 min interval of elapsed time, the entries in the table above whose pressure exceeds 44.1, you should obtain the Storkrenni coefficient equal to 7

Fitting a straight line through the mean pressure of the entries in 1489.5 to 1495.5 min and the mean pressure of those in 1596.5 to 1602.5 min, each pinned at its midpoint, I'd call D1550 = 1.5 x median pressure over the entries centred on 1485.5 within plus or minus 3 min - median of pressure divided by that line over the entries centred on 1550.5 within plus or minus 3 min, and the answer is 70.5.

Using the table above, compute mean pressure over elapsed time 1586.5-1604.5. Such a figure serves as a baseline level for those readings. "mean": 42.7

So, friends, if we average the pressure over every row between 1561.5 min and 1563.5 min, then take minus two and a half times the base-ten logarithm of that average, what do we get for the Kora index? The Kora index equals -4.12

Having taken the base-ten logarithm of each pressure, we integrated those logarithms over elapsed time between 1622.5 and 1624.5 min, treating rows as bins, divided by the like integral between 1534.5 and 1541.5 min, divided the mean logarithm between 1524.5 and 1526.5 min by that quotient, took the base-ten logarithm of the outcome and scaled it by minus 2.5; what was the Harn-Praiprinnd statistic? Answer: -1.9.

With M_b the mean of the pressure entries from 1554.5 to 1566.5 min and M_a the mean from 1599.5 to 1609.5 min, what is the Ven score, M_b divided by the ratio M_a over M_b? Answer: 47.0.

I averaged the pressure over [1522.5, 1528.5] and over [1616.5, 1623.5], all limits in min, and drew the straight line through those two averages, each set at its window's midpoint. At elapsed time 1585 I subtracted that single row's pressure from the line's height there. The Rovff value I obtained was 1.7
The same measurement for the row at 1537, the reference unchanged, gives 1.4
